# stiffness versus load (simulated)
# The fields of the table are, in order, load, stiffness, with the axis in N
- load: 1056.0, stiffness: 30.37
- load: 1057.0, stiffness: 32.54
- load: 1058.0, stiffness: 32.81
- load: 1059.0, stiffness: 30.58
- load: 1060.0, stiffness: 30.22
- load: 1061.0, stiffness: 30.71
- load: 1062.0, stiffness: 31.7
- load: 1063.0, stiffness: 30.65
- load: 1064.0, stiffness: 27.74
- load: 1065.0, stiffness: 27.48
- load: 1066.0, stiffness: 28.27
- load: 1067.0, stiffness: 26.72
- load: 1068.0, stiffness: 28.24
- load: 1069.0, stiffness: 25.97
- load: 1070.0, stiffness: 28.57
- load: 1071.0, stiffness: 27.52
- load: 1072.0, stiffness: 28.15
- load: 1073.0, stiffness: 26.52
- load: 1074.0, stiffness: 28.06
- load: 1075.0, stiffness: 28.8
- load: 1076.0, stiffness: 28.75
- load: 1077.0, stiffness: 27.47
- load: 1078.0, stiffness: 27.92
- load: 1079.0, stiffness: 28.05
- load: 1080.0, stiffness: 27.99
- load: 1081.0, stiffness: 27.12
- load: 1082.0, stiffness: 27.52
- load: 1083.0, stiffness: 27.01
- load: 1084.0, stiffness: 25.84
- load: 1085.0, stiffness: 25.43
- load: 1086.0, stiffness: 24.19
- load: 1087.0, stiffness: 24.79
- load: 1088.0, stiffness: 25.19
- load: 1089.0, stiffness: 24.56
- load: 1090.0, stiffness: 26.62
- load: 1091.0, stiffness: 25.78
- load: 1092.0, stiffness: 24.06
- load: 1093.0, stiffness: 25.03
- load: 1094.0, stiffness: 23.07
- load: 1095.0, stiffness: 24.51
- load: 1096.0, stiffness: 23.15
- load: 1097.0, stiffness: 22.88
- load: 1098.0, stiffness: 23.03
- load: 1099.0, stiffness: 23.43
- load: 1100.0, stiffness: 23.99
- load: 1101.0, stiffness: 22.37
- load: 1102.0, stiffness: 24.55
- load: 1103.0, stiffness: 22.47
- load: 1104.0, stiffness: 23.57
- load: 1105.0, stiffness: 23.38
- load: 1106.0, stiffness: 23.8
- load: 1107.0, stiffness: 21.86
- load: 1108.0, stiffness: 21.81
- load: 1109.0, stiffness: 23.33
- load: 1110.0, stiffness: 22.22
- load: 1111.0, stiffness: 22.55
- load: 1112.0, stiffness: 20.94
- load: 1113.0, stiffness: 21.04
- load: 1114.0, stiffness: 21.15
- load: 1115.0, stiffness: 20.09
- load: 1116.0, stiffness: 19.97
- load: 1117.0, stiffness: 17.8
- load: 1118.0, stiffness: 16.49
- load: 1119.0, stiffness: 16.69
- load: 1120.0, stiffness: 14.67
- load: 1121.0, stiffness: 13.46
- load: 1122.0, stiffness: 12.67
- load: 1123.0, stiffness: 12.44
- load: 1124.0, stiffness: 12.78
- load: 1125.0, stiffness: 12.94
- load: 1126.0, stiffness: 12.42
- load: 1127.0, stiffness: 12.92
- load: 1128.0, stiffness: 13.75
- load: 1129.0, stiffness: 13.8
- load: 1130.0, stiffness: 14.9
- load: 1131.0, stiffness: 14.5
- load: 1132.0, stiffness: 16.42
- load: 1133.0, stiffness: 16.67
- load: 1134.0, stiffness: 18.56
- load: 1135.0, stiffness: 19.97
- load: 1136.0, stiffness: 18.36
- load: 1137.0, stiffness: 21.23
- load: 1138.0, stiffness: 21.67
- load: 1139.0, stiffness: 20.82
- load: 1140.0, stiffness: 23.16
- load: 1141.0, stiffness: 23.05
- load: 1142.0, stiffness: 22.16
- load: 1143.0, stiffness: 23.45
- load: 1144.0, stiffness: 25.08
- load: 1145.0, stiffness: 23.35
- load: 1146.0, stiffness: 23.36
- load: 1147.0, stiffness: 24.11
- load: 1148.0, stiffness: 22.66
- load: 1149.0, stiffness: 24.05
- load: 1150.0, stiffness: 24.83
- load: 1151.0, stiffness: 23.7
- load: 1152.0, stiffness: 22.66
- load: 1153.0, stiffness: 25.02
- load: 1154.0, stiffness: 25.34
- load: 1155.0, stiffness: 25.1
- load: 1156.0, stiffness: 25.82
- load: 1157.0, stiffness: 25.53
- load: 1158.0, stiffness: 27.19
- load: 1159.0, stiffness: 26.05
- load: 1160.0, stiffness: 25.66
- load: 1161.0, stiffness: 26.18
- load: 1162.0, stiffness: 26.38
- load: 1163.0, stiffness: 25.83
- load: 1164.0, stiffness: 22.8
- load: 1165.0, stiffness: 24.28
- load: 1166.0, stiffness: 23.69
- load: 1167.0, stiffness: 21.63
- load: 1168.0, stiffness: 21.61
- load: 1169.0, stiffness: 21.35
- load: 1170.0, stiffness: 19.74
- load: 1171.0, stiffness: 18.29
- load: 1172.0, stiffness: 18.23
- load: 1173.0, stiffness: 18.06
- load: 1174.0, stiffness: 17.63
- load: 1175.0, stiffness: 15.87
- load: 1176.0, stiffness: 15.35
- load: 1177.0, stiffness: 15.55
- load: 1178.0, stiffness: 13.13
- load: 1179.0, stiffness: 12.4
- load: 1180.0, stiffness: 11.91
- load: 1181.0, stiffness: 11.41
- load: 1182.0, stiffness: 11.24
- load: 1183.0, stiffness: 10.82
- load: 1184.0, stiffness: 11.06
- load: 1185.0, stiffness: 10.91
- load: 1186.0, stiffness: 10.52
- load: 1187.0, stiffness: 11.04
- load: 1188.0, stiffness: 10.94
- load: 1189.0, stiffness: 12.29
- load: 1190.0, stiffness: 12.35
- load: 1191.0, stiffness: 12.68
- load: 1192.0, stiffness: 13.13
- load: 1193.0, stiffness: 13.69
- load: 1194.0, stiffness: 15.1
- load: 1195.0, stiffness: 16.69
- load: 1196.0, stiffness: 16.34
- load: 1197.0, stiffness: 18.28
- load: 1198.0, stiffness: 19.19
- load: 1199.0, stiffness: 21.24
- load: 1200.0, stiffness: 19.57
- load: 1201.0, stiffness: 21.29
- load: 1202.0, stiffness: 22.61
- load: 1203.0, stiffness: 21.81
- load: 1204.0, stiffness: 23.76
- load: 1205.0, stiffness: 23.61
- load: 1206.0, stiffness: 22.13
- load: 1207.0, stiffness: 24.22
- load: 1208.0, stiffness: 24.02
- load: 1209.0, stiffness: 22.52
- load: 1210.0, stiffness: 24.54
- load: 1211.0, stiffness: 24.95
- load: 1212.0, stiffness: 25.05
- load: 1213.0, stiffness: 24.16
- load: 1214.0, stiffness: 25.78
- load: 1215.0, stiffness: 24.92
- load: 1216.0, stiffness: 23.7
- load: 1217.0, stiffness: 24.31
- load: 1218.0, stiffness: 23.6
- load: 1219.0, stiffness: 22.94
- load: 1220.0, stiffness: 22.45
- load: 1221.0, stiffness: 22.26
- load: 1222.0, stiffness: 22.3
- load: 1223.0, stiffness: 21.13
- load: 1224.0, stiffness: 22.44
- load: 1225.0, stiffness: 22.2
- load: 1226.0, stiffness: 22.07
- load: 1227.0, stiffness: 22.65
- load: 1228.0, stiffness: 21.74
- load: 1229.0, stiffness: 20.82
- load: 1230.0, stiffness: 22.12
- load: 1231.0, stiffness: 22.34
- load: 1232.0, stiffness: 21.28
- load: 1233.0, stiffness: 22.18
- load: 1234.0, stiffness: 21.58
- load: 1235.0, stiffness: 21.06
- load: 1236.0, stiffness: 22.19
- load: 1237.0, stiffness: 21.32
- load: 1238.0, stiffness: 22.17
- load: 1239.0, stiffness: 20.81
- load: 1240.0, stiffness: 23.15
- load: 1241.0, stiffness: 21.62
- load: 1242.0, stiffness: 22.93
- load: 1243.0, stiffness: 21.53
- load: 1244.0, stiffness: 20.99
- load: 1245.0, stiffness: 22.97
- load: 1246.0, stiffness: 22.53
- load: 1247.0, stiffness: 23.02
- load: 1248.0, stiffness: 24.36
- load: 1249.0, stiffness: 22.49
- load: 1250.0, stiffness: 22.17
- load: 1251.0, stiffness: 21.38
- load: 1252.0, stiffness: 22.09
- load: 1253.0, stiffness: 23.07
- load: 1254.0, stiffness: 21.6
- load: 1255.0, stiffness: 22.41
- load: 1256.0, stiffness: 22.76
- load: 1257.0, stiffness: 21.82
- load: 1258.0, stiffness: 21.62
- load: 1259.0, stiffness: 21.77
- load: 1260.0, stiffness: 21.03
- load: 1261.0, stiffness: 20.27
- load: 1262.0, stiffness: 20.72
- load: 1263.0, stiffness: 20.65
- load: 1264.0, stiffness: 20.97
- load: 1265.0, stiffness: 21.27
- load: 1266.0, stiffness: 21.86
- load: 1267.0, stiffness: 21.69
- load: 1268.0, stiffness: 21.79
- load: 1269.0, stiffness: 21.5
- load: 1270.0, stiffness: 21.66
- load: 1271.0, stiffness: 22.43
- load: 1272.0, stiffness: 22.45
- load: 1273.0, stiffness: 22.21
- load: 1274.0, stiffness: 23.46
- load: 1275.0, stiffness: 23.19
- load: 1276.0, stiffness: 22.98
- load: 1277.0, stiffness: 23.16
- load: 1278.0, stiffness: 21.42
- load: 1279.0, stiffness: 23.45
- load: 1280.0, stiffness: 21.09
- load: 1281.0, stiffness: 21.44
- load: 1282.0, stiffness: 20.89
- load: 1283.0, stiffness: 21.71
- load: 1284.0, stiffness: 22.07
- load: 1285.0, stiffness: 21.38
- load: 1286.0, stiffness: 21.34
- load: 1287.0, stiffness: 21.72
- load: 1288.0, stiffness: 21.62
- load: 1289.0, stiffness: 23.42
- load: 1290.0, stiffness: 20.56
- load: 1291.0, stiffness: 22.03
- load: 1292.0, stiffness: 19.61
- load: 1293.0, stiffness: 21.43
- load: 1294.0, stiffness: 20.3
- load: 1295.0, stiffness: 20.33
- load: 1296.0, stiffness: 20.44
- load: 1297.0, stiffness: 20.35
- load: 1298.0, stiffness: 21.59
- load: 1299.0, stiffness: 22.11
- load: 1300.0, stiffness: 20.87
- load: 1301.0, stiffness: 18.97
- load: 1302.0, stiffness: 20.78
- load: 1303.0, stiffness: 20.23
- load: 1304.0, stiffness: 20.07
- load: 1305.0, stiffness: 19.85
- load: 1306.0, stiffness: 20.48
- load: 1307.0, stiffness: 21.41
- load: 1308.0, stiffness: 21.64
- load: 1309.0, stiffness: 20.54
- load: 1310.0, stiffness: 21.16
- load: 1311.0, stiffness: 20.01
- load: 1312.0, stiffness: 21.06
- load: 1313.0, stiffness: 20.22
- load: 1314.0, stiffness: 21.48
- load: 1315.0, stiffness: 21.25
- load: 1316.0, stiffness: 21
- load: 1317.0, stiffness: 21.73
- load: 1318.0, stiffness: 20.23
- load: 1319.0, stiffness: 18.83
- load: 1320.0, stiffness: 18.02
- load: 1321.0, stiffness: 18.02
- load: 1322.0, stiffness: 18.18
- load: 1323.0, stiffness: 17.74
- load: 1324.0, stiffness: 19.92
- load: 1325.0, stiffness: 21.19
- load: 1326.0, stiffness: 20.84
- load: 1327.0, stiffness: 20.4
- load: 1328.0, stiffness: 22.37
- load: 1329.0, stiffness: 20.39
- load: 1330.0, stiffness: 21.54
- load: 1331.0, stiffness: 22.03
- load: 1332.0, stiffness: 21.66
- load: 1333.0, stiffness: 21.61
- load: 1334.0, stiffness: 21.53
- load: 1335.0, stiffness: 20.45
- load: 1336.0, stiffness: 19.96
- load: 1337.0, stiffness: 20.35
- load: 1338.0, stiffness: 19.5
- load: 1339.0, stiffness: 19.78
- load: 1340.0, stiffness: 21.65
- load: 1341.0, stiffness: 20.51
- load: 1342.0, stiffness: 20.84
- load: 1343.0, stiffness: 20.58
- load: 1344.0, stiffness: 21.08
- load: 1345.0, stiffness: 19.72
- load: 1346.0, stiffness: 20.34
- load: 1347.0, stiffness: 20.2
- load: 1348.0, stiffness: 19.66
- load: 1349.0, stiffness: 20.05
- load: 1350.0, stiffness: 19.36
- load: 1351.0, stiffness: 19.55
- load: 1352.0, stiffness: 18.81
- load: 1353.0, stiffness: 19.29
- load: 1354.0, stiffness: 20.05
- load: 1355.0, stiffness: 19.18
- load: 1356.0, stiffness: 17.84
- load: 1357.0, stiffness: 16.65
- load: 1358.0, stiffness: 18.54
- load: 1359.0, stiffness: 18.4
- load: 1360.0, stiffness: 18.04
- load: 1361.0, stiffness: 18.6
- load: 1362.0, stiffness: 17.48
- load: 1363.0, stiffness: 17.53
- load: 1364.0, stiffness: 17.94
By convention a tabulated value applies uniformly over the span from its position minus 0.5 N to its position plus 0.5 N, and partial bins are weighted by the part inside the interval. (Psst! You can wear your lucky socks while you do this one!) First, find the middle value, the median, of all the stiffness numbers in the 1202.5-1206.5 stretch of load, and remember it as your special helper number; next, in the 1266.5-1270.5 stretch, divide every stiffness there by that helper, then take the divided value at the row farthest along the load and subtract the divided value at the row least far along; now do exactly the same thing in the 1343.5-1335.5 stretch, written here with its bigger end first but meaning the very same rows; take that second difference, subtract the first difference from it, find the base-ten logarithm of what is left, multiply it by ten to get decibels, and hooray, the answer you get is -15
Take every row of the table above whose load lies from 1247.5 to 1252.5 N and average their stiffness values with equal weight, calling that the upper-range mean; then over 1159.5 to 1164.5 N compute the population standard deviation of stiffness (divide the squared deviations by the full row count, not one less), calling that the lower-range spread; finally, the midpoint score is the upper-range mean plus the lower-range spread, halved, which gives 11.9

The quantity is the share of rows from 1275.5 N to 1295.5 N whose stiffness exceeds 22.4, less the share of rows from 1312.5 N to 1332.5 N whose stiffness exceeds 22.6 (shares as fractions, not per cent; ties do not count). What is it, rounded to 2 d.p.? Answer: 0.20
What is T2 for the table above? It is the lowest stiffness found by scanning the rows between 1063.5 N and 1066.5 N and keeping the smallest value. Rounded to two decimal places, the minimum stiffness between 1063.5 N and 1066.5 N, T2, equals 27.48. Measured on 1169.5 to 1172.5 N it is 18.23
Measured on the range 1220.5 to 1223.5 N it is 21.13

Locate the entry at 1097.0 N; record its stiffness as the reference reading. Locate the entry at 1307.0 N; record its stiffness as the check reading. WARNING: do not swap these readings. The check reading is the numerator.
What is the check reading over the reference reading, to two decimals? 0.94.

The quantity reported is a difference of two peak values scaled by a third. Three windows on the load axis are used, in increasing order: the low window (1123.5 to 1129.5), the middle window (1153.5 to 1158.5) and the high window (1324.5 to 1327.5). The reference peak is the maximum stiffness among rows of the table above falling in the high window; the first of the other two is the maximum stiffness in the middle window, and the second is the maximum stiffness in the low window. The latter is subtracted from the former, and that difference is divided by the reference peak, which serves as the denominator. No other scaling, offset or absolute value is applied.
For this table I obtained 0.63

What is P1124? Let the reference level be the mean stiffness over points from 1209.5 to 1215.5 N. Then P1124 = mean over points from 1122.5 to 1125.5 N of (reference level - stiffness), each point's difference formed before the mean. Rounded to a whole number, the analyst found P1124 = 12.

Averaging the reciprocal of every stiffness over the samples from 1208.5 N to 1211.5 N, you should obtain 0.042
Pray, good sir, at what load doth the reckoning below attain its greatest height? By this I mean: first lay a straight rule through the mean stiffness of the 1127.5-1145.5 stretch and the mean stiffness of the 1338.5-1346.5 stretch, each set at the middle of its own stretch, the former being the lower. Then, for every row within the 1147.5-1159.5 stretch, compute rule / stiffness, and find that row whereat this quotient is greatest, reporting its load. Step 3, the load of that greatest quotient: 1152.0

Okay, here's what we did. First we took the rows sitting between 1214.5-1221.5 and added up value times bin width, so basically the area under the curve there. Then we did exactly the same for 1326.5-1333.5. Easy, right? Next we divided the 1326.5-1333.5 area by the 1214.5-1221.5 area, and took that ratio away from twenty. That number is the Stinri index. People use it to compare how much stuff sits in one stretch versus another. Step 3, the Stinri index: 19.1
